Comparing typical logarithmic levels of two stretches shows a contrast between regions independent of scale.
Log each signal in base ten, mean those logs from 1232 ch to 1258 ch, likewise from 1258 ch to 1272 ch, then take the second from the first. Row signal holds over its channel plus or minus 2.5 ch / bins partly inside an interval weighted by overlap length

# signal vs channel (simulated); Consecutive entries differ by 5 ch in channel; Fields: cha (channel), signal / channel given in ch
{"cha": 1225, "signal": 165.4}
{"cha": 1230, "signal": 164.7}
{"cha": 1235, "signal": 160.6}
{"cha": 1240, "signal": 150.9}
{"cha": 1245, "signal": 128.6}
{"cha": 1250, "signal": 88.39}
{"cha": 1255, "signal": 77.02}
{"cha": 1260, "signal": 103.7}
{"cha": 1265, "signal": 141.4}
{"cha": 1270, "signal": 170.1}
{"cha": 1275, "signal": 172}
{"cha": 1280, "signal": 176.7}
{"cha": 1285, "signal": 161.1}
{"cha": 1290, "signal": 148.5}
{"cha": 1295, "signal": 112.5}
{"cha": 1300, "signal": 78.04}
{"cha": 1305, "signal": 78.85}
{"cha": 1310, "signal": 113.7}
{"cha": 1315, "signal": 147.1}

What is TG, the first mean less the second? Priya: -0.07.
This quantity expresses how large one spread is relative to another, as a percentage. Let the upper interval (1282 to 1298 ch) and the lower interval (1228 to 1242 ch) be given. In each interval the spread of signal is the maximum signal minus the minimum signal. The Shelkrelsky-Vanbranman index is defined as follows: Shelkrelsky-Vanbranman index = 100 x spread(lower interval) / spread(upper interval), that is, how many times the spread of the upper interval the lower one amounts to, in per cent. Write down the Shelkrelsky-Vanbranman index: 28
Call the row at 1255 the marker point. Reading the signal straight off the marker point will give 77.02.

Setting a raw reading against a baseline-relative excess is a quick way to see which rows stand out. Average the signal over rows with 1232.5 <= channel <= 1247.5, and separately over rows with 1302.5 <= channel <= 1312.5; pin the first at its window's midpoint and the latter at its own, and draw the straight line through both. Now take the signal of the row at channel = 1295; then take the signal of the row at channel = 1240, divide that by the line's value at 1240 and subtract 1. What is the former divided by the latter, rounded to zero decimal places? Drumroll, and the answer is 3929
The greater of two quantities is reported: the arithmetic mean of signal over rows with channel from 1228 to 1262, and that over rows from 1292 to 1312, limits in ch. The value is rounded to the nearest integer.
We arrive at 125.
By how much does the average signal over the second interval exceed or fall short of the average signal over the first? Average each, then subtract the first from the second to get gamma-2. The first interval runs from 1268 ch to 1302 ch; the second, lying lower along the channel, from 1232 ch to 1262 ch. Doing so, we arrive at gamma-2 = -27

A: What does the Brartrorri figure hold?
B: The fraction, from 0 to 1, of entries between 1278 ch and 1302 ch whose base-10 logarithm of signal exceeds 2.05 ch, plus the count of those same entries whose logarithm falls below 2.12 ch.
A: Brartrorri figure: 2.80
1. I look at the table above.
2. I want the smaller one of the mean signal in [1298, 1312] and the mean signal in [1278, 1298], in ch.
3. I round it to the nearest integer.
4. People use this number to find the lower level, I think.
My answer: 90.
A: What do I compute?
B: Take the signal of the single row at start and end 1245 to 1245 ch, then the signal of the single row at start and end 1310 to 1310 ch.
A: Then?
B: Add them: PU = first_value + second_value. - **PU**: 242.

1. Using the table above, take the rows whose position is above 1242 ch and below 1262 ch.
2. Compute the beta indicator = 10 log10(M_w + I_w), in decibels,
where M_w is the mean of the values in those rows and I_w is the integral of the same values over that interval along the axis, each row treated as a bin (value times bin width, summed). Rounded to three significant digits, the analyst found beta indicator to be 33.2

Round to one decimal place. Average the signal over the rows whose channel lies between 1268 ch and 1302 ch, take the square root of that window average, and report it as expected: 12.1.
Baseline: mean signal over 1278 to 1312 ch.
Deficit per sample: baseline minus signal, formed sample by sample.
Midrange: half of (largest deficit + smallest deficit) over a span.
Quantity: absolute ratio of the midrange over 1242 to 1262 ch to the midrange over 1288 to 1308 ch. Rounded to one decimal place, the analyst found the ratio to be 2.0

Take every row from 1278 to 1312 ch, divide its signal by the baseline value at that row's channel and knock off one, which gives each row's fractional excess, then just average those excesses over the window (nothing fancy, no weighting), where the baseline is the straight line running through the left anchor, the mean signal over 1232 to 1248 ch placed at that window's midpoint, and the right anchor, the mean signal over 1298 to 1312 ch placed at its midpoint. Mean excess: 0.24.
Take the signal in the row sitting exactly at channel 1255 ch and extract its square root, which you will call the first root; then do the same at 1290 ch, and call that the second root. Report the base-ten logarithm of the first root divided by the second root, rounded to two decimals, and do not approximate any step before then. -0.14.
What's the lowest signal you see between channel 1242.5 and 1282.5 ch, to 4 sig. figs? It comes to 77.02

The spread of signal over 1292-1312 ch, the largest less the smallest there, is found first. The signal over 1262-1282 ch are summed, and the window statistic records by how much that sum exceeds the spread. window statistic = 625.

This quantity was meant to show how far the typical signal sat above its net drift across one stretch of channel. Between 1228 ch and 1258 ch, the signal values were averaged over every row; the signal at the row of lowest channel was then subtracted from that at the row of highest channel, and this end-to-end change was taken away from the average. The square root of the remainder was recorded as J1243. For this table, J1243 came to 14.7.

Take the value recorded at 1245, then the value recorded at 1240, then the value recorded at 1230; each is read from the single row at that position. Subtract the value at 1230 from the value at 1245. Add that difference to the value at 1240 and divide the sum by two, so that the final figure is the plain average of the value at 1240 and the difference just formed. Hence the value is 57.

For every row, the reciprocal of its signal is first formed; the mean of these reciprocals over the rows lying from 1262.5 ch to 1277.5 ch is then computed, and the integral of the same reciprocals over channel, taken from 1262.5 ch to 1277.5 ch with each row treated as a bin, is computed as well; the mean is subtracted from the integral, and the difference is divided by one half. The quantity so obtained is 0.175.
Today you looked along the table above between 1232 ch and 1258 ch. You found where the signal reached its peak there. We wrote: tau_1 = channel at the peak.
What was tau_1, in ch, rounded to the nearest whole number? 1235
